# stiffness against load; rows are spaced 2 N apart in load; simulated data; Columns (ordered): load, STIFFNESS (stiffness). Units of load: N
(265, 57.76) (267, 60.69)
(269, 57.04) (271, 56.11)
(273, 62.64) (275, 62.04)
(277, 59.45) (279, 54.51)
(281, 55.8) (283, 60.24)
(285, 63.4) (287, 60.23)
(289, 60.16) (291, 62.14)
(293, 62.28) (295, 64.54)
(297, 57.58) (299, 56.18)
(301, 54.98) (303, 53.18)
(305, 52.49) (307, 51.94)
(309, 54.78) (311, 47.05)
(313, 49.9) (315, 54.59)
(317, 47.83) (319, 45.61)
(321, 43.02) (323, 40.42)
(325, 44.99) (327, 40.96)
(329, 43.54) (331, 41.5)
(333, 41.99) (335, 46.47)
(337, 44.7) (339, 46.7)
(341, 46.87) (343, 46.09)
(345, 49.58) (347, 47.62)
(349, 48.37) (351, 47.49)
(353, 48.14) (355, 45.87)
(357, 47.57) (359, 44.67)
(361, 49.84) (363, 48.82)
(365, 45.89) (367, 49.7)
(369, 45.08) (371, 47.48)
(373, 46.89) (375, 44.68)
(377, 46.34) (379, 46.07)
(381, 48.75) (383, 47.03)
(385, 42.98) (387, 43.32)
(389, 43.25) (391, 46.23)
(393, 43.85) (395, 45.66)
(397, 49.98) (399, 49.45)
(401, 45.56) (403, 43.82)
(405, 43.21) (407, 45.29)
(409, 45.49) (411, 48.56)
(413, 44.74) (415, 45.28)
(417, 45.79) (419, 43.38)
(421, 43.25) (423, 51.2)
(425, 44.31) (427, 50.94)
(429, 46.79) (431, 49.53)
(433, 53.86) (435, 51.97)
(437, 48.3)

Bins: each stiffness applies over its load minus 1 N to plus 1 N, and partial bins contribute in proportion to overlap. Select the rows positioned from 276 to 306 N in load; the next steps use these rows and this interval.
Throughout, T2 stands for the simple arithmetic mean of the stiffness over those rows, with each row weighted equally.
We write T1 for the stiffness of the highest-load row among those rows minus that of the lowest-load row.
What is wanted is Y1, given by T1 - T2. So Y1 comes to -65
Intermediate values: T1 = -7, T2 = 58.5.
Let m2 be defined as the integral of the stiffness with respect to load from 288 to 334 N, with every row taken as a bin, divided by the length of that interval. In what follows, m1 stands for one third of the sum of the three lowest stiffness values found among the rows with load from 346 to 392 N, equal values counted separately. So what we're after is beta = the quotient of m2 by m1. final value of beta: 1.18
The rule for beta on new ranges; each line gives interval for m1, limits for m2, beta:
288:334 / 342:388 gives 1.14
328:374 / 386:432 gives 1.09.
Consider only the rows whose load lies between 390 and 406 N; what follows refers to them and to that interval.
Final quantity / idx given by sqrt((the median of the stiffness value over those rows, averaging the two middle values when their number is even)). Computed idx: 6.75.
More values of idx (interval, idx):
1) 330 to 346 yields 6.80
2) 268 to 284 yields 7.63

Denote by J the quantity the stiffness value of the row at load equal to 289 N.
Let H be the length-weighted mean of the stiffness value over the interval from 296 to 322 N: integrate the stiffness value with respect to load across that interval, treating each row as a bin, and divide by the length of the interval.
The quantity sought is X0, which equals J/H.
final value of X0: 1.17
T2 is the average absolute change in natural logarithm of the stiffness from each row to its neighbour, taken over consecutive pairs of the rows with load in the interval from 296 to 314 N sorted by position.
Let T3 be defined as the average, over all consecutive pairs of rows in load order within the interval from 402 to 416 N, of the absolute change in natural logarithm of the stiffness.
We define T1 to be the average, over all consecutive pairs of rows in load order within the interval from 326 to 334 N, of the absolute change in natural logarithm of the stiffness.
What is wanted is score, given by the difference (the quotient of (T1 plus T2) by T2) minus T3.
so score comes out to 1.84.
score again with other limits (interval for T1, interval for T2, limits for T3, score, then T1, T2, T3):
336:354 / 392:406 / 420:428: 1.46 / 0.028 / 0.046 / 0.151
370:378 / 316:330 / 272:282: 1.41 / 0.032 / 0.072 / 0.041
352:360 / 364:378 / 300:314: 1.85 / 0.049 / 0.054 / 0.054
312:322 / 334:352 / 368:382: 3.59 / 0.082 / 0.031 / 0.035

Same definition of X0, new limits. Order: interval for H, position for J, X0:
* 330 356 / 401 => 0.98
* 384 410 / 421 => 0.96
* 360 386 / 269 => 1.22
